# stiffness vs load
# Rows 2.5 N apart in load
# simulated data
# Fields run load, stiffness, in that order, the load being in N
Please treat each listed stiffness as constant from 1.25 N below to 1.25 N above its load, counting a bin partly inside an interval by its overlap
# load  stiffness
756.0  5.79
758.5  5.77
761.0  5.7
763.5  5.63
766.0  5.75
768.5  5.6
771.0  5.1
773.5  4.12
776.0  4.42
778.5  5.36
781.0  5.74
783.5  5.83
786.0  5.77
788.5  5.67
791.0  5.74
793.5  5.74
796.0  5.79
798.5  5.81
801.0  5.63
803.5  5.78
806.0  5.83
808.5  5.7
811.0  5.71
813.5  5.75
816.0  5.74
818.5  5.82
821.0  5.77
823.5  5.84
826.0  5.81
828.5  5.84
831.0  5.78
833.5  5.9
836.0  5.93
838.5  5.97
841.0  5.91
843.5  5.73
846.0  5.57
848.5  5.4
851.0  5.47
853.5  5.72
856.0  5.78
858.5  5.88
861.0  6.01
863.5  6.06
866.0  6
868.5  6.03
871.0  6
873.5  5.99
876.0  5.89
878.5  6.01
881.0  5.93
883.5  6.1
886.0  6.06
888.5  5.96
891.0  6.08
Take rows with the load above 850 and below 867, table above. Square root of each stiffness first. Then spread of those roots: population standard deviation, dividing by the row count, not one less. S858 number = 0.040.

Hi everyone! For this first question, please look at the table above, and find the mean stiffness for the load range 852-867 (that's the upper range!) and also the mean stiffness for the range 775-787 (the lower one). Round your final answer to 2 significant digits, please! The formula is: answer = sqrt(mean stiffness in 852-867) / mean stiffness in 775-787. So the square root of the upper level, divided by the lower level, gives 0.45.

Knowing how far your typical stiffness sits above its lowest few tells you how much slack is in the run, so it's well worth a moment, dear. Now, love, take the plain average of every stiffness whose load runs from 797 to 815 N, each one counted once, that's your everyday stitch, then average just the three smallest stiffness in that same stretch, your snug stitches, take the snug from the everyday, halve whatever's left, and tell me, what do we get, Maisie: 0.032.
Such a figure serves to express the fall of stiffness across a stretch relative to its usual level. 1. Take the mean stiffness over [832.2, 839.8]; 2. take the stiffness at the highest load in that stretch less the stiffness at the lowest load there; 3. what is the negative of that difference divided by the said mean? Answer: -0.012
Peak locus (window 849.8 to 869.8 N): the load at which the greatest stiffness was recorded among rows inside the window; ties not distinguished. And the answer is 863.5 N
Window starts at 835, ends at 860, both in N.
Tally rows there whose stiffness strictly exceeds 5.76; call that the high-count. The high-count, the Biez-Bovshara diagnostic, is 5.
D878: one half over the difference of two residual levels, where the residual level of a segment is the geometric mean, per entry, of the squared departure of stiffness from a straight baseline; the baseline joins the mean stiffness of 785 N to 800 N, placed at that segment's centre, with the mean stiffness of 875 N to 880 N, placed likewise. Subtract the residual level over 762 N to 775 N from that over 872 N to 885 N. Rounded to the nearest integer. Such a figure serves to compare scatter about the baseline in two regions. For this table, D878 -14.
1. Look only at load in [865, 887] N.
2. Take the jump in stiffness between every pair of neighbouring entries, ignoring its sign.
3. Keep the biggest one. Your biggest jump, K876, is 0.17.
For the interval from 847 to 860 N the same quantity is 0.25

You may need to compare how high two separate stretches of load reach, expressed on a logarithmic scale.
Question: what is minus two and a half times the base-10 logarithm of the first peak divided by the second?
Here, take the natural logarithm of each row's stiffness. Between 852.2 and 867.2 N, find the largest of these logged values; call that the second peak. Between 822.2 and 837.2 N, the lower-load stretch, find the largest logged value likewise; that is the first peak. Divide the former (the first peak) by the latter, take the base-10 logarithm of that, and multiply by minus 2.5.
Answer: 0.013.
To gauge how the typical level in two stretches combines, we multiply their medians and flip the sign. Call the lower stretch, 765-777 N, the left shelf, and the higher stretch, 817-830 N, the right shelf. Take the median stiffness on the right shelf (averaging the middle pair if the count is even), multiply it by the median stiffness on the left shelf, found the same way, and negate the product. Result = -29.7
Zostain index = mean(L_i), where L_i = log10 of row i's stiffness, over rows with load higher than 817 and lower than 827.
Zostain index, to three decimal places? 0.764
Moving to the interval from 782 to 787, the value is 0.763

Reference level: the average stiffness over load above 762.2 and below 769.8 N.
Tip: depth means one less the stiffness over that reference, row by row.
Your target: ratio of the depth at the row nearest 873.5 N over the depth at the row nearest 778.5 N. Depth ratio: -1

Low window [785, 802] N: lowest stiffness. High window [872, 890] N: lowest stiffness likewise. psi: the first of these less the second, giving -0.3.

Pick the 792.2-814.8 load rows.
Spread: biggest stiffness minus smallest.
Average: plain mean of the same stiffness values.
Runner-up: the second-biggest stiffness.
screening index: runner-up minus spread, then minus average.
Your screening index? -0.14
